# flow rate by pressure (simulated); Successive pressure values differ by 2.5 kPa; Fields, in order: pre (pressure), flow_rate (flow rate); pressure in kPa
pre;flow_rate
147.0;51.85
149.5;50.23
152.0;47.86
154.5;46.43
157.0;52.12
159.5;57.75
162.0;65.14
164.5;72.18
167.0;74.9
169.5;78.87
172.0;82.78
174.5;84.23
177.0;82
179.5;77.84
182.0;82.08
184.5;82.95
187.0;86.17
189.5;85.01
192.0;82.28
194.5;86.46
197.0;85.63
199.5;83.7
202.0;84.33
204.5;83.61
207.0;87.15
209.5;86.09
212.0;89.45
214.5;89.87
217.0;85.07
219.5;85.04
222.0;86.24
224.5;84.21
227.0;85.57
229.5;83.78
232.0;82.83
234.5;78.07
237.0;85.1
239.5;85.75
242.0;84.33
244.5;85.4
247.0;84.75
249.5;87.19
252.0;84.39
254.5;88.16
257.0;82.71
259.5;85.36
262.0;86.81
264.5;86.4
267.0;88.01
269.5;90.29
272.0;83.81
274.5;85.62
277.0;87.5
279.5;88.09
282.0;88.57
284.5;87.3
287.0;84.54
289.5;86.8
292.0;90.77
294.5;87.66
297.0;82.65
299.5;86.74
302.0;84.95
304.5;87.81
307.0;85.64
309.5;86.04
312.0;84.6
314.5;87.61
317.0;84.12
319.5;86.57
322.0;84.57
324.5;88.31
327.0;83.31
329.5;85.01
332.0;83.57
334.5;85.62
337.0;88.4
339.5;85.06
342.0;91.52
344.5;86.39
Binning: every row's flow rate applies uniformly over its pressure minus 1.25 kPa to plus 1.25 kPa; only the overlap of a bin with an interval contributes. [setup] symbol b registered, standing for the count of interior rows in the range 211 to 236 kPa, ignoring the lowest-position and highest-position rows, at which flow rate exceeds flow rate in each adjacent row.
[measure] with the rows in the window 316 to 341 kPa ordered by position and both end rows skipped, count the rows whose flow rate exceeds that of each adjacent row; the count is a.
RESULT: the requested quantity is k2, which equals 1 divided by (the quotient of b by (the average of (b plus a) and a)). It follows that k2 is 1.8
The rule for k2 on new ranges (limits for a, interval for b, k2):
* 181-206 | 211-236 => 1.5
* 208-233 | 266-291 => 2.0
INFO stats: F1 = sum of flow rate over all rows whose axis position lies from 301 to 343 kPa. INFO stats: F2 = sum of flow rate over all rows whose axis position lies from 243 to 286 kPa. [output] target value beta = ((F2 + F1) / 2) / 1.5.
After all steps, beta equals 978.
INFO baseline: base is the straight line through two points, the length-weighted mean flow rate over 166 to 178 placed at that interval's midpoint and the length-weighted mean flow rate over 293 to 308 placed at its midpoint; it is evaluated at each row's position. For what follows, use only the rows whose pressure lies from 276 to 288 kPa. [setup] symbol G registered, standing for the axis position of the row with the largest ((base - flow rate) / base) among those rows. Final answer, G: 287.0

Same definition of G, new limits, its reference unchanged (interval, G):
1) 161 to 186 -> 162.0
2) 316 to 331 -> 327.0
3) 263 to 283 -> 272.0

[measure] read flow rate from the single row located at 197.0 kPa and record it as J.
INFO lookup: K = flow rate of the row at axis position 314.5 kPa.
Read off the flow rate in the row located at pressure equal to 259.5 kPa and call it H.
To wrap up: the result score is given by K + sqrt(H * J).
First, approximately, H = 85.36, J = 85.63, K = 87.61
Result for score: 173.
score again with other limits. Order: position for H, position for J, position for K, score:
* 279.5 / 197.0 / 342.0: 178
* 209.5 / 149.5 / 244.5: 151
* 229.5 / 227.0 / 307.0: 170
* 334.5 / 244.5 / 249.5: 173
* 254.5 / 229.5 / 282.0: 175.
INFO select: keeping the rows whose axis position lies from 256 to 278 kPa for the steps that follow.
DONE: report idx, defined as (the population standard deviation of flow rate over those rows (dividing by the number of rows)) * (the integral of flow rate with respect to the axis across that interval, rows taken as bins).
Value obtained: 4052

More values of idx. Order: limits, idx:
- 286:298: 2877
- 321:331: 1575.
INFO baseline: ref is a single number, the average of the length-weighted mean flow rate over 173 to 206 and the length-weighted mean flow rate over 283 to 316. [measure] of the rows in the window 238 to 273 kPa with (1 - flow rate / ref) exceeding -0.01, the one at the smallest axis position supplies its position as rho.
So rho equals 239.5 kPa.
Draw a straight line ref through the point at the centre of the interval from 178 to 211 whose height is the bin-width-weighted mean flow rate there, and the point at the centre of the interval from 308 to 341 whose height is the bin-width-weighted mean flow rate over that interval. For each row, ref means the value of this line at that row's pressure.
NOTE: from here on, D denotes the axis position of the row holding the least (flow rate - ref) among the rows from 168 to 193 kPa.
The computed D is 179.5 kPa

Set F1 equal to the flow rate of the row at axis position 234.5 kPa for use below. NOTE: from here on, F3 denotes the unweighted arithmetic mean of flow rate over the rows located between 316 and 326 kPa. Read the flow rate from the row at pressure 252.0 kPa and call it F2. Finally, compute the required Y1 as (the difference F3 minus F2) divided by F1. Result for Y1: 0.02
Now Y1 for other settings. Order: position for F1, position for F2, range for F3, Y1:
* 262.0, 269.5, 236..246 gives -0.06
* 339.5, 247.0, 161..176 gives -0.10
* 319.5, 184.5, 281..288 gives 0.04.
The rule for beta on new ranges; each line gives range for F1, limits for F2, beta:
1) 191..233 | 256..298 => 975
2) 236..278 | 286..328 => 975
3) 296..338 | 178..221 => 966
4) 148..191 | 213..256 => 885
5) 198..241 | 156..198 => 921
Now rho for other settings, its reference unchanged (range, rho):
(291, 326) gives 297.0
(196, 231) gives 197.0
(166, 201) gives 167.0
